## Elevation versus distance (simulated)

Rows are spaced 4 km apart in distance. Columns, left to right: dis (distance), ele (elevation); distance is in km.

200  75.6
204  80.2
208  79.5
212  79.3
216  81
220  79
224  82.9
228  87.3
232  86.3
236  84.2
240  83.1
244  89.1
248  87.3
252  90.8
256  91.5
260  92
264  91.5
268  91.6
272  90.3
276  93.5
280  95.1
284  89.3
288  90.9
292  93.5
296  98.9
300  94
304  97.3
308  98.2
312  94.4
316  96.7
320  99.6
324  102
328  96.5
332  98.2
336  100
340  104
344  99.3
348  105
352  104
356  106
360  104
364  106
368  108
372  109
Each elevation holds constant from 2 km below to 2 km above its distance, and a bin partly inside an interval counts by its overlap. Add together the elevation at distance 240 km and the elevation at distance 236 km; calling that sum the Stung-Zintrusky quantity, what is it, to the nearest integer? 167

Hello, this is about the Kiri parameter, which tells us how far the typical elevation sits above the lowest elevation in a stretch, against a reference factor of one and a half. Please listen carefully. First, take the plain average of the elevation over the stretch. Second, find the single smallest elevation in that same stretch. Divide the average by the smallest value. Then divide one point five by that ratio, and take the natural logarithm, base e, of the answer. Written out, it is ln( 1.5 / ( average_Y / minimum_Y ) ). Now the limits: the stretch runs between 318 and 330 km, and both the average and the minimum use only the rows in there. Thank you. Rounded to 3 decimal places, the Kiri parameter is 0.376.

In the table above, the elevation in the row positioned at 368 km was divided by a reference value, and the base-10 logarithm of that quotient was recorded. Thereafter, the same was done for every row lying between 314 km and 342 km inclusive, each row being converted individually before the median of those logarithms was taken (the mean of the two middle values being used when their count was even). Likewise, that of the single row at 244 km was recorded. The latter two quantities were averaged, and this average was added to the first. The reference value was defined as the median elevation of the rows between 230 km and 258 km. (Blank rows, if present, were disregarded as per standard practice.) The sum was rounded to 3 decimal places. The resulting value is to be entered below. 0.125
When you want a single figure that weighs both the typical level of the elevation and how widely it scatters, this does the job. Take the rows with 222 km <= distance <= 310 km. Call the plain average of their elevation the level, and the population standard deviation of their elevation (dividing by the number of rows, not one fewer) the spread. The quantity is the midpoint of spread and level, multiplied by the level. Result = 4326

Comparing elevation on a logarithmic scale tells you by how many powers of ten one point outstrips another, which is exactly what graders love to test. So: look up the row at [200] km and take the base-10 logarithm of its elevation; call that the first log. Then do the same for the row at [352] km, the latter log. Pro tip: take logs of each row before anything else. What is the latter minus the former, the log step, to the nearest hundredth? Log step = 0.14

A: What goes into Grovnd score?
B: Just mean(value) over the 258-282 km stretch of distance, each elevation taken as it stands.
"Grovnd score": 92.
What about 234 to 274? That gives 89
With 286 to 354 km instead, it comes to 98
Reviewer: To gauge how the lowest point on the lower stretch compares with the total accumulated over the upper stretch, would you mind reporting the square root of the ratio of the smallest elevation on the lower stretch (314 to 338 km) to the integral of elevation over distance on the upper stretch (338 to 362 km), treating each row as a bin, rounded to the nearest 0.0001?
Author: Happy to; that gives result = 0.1969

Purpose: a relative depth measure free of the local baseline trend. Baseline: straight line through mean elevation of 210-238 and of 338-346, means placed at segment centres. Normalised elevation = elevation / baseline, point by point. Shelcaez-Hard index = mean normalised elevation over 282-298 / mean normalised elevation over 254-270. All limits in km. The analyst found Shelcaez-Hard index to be 0.97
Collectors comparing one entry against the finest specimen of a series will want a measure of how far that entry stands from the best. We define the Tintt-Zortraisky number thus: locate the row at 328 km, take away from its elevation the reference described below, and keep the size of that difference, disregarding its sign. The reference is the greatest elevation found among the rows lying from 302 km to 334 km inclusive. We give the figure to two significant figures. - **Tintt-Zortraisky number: 5.5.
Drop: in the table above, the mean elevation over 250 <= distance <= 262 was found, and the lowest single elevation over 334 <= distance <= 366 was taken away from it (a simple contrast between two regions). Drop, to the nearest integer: -8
